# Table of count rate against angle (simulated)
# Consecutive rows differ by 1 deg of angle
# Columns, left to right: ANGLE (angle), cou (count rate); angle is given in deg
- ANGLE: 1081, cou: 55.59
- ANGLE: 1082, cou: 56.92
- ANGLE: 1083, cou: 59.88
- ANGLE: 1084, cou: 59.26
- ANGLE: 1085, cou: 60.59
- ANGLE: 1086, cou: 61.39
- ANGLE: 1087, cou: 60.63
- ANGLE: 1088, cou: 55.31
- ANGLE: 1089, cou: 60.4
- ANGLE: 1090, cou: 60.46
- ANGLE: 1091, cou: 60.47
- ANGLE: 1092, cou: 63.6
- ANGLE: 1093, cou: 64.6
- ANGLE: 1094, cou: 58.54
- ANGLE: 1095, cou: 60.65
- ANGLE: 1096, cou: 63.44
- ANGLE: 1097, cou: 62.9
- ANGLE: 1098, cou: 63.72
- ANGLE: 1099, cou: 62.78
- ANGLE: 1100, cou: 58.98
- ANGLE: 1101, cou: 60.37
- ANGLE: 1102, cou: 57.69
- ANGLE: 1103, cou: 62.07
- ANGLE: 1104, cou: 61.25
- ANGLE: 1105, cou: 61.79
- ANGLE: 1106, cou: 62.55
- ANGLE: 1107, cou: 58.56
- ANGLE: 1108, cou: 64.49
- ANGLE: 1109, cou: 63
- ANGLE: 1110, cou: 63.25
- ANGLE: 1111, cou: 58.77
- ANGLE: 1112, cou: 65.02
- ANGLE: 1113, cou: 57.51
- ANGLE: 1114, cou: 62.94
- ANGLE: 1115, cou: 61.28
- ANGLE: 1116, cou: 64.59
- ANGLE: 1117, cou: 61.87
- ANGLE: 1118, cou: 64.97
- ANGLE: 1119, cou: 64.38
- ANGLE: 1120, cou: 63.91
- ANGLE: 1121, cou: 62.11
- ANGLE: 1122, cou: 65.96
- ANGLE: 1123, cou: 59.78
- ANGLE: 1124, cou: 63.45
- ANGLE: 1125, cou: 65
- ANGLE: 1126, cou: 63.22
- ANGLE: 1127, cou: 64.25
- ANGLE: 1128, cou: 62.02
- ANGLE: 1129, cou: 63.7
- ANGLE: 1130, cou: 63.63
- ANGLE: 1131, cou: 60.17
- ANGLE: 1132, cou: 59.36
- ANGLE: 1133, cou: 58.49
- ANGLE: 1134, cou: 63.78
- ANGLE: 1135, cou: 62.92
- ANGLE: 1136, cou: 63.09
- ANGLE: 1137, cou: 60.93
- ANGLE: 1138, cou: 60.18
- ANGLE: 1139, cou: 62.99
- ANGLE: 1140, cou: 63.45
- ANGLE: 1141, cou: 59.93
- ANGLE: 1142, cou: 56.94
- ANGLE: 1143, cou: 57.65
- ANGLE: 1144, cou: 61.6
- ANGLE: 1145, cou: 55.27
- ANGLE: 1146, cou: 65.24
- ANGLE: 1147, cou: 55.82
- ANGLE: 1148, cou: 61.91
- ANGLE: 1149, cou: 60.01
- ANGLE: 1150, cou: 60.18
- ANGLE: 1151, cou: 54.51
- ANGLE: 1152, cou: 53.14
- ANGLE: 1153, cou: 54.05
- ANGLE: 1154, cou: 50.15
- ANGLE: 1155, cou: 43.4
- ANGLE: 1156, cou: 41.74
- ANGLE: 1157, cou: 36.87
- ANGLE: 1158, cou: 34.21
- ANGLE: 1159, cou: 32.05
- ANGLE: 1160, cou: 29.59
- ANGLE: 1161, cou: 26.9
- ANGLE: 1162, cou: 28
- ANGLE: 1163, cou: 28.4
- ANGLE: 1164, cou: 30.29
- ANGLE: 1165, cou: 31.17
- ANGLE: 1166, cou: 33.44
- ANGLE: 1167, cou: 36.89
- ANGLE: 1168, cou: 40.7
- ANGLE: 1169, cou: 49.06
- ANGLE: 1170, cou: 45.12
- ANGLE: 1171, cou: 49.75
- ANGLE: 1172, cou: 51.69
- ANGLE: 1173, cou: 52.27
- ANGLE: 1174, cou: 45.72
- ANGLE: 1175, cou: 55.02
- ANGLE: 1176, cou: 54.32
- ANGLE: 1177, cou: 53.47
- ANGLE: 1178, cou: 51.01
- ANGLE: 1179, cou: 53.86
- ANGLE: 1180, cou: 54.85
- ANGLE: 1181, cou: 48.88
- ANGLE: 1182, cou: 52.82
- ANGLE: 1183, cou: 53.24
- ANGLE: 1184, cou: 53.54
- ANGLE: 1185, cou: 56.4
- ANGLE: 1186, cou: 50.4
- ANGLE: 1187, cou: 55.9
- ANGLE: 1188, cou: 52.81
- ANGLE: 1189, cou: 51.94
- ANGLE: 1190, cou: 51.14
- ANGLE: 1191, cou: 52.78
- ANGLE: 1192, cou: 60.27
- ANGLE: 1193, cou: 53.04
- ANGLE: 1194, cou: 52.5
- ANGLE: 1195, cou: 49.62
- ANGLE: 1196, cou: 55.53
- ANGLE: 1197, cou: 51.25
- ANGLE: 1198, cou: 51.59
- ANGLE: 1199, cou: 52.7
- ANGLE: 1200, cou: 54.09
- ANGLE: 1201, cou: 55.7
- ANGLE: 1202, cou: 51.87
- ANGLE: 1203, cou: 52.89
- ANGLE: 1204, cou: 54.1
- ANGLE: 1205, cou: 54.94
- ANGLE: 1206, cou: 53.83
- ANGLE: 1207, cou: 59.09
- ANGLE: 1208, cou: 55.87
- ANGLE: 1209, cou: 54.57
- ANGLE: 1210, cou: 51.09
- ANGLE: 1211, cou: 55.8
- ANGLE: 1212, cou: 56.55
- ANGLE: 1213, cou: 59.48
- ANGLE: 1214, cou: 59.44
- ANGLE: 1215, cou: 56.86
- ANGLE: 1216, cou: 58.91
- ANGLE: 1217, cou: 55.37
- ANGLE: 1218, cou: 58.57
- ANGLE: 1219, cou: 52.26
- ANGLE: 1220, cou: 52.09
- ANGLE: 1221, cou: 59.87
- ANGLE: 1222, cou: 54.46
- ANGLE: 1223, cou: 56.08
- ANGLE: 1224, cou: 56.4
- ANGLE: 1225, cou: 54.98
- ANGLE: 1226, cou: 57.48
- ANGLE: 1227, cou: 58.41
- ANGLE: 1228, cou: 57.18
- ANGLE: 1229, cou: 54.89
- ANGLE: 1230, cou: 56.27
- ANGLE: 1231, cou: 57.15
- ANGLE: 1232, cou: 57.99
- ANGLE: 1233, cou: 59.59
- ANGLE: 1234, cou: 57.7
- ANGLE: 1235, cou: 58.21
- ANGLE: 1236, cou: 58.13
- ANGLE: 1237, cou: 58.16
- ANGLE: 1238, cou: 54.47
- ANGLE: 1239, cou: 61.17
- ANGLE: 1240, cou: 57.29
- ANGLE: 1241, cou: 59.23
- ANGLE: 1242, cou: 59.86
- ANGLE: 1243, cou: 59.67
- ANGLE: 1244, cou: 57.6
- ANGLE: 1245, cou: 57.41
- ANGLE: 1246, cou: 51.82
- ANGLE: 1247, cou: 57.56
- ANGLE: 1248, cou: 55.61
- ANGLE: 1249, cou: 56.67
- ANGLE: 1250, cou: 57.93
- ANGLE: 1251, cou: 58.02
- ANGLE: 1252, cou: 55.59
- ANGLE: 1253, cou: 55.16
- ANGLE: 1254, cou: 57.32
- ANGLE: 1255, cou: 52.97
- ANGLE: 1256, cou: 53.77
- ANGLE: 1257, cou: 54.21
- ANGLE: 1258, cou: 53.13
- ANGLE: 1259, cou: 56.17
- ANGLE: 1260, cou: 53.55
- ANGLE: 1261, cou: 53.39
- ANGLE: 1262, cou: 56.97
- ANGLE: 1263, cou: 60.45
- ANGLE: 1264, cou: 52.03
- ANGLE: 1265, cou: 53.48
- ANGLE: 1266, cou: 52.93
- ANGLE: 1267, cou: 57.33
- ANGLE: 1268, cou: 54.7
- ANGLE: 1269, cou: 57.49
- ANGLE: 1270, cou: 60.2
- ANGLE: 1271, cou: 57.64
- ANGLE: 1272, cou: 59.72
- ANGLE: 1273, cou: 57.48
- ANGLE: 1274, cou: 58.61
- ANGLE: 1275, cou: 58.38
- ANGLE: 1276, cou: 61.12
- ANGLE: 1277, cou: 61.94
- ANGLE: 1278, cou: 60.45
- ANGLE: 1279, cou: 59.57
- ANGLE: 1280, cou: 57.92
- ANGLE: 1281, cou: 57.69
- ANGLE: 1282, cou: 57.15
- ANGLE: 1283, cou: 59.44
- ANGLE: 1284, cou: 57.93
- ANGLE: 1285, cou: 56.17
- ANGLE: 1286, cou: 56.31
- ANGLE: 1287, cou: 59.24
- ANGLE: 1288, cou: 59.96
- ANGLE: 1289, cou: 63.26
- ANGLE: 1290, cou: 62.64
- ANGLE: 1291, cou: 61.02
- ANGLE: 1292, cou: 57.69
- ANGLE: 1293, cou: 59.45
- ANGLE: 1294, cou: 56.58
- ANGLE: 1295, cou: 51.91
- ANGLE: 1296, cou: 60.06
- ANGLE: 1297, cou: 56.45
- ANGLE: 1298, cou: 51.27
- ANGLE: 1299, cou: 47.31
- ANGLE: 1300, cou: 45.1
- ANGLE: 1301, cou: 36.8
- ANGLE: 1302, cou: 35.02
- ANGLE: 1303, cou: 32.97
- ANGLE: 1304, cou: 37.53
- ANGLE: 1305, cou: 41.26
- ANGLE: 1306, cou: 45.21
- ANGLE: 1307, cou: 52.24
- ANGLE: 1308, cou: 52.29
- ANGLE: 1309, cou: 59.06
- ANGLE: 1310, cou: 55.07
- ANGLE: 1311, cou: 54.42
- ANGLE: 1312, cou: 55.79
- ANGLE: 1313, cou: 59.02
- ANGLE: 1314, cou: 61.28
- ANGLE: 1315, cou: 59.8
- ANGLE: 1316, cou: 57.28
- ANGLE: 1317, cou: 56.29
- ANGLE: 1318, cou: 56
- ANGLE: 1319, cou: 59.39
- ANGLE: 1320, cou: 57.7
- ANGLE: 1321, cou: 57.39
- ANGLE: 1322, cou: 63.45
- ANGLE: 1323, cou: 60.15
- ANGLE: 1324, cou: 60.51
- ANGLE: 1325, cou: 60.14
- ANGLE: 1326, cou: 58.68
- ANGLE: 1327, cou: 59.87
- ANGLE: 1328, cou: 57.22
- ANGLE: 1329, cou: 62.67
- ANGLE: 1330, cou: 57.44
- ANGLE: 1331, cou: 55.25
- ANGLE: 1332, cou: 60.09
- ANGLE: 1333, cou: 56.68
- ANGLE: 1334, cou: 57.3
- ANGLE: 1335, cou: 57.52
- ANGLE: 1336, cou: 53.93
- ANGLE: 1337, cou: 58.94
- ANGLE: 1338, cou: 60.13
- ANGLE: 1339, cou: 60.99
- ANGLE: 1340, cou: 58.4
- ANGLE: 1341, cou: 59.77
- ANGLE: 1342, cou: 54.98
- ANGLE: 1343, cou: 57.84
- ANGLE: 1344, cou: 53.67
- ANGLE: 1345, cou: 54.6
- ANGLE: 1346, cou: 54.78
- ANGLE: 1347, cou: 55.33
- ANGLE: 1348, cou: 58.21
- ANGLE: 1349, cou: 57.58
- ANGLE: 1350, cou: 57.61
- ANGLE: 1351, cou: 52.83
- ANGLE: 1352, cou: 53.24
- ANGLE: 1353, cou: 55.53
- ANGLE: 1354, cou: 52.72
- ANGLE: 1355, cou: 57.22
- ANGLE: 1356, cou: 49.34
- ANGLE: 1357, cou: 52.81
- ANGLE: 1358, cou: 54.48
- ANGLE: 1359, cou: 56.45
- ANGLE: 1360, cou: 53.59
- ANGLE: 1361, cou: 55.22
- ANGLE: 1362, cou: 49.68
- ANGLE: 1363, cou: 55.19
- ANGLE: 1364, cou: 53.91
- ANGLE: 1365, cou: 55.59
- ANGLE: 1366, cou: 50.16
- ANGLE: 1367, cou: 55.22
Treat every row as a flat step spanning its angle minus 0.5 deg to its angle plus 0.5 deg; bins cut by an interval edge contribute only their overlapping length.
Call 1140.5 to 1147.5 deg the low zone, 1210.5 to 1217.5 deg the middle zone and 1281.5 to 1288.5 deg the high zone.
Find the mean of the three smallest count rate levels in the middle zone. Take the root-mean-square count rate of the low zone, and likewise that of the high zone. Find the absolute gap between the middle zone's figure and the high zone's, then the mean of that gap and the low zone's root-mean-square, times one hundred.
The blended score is 3058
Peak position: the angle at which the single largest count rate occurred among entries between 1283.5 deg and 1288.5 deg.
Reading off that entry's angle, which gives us 1288 deg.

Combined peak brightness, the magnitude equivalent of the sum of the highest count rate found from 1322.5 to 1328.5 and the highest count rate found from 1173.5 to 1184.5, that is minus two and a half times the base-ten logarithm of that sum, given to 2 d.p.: -5.16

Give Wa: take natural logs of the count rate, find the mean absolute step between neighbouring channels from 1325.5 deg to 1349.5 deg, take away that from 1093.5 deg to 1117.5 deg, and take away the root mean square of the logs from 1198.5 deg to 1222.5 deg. -4.02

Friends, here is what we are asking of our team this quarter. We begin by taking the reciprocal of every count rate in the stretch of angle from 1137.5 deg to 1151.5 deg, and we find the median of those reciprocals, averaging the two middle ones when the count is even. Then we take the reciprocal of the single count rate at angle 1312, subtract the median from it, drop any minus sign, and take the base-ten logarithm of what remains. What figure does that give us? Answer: -2.89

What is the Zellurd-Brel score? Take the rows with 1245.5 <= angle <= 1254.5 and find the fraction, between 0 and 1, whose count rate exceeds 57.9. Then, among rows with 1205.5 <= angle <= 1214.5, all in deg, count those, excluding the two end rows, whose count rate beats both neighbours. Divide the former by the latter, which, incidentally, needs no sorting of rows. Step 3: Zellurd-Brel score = 0.11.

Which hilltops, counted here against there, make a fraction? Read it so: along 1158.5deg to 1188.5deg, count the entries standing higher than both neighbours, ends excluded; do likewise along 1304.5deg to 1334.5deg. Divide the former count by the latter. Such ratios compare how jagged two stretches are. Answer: 0.75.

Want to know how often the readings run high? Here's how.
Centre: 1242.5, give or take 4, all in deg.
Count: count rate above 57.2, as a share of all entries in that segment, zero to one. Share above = 0.9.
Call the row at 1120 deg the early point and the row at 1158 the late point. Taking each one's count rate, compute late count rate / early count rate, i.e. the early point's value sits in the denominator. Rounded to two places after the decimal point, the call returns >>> 0.54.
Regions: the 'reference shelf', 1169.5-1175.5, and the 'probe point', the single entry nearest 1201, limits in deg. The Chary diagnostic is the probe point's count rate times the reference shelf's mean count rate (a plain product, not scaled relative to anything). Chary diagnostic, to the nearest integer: 2781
